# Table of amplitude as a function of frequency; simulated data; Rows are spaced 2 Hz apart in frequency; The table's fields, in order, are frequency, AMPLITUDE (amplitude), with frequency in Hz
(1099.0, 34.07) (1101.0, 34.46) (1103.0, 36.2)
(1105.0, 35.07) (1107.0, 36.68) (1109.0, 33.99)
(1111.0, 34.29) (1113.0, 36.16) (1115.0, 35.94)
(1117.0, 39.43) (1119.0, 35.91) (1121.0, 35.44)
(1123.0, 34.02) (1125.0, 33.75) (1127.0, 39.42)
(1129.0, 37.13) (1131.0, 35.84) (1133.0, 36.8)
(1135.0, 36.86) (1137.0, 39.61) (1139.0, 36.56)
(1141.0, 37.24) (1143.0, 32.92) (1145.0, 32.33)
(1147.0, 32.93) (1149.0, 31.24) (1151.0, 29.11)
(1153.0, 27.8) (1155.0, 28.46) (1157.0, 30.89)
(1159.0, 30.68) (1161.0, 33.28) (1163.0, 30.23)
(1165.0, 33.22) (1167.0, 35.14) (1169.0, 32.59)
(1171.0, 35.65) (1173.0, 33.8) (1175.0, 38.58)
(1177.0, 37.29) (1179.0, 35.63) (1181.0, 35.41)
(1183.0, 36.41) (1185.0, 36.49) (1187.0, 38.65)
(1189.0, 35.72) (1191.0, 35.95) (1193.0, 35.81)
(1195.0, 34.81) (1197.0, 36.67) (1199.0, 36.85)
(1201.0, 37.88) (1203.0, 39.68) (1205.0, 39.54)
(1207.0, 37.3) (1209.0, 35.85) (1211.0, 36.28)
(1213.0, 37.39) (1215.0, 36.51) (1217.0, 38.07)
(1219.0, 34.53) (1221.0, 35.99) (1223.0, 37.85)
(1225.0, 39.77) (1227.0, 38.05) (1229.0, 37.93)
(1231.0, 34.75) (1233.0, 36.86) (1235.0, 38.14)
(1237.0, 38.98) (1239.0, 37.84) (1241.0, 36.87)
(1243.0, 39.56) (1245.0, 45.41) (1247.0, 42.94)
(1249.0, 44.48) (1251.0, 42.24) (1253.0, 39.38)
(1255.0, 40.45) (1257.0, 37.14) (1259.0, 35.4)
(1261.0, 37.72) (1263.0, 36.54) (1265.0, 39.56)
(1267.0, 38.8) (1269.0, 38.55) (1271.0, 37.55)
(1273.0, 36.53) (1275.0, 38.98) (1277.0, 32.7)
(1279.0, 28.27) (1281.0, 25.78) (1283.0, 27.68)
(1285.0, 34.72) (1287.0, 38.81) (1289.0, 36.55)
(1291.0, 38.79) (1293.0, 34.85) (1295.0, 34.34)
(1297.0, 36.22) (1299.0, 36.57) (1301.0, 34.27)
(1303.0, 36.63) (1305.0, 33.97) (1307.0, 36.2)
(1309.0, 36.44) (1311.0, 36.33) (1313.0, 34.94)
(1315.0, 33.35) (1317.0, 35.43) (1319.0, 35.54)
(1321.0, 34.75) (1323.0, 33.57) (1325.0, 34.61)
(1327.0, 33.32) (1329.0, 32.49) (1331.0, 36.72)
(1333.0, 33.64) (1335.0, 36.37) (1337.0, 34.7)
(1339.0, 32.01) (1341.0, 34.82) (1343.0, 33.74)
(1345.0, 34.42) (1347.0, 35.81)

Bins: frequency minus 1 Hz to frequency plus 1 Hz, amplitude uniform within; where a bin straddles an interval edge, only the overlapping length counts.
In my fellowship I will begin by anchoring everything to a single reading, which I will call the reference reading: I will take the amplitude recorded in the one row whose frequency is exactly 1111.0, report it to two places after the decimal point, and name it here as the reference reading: 34.29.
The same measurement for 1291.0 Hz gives 38.79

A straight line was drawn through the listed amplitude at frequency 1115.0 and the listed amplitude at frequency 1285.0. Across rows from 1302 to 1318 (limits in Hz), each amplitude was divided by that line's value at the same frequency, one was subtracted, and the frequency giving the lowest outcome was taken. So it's 1315.0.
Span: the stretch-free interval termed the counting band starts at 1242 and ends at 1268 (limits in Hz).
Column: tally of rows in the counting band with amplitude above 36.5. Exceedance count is 12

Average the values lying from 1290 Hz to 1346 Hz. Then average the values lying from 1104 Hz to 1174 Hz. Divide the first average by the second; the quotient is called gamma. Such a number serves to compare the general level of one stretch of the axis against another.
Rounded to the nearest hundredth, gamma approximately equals 1.02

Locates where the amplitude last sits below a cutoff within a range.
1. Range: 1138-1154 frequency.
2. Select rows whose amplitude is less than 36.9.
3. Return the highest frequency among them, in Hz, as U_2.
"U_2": 1153.0 Hz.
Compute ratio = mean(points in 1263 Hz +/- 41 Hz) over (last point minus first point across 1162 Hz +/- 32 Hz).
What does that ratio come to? -1239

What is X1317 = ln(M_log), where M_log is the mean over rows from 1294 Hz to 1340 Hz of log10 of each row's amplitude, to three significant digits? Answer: 0.433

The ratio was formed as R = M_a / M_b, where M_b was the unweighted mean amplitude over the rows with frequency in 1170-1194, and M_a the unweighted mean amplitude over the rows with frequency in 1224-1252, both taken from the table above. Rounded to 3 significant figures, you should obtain 1.09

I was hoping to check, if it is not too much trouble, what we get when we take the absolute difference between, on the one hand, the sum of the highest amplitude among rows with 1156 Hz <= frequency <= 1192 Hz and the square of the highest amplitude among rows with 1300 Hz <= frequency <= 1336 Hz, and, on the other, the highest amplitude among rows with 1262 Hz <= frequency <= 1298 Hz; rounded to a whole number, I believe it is 1347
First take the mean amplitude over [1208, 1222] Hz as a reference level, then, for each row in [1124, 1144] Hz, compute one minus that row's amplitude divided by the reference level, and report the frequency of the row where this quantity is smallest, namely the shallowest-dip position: 1137.0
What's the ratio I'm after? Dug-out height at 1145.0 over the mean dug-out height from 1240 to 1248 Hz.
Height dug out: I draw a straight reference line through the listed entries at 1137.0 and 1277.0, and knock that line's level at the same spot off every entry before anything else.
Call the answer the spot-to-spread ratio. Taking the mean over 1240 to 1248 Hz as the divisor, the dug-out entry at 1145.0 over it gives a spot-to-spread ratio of -1.0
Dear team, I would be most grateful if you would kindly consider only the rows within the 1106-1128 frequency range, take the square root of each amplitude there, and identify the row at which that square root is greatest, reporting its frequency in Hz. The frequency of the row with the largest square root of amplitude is 1117.0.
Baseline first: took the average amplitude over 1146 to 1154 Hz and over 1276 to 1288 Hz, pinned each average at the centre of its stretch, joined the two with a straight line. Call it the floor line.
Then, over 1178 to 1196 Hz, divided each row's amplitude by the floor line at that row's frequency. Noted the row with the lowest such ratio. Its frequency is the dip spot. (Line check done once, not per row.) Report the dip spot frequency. 1195.0 Hz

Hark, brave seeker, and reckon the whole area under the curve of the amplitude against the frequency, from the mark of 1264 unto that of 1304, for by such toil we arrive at 1412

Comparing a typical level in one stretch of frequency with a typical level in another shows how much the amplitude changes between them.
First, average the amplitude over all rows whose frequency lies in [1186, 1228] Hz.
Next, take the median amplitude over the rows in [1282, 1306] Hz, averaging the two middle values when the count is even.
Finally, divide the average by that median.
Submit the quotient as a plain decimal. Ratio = 1.04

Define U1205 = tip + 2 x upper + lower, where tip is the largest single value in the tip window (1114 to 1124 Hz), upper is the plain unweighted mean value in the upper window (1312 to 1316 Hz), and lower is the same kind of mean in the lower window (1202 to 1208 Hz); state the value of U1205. 147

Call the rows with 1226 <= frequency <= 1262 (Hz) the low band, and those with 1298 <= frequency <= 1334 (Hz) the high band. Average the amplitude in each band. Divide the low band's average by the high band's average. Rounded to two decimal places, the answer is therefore 1.12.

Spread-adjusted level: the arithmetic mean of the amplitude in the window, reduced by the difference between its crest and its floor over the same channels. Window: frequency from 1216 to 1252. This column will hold 28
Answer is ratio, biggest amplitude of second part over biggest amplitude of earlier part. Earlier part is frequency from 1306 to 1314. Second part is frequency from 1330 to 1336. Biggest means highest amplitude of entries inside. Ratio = 1.01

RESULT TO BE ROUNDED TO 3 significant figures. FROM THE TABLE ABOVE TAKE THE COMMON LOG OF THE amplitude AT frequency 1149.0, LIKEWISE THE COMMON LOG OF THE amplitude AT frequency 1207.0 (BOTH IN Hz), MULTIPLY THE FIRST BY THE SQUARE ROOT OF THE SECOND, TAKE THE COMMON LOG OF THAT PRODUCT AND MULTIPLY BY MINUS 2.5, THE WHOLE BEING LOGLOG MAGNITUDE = -0.682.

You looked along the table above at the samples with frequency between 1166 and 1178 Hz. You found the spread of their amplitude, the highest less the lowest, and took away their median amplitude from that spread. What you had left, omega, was -29.4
